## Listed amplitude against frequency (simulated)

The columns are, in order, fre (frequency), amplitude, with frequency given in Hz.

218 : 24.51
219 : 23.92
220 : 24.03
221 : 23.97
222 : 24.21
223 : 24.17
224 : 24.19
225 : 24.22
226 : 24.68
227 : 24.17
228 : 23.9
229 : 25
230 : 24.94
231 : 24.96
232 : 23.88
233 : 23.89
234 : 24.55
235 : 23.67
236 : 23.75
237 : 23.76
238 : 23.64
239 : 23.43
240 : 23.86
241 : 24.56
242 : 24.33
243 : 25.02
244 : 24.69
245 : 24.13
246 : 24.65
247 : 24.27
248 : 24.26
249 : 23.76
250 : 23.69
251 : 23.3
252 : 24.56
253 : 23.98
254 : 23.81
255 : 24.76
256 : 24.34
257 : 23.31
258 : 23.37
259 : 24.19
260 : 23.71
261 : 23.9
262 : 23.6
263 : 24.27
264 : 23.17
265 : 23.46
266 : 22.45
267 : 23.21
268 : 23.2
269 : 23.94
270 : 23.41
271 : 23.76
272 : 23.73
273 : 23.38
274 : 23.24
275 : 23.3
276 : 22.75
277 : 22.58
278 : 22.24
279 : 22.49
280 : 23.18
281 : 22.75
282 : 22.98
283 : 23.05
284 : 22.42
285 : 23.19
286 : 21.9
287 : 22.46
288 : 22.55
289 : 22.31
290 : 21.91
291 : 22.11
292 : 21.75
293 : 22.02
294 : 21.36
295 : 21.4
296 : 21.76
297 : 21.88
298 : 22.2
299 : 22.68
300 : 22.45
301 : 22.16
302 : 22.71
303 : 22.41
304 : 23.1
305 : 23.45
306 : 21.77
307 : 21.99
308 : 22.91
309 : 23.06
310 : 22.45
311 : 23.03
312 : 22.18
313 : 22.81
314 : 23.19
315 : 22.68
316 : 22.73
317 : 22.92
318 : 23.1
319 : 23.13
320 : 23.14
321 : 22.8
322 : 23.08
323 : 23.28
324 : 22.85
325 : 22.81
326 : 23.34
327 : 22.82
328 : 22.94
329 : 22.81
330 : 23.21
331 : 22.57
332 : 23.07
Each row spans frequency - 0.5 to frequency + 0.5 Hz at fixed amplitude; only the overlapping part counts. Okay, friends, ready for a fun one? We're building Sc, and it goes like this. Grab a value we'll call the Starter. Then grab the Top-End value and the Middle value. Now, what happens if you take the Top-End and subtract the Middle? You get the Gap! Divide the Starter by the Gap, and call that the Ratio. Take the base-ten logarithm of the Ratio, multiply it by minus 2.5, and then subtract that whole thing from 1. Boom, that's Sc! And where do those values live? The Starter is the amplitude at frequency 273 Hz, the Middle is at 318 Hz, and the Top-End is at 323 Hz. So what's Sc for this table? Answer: 6.3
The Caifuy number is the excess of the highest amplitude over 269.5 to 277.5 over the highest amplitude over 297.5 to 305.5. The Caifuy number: 0.3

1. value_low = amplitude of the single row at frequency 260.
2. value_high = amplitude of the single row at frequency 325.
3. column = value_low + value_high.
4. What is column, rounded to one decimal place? 46.5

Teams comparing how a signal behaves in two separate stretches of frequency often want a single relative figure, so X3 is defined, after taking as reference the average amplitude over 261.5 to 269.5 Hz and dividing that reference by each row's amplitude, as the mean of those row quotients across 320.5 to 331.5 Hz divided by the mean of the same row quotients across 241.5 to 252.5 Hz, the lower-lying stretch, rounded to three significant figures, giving 1.06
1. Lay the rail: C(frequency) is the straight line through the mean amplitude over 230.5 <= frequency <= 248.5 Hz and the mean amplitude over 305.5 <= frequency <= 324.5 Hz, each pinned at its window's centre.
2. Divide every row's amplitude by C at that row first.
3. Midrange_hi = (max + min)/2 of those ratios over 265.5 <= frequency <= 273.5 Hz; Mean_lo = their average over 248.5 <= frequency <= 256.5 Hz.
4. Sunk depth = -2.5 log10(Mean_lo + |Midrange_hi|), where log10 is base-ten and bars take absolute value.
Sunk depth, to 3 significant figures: -0.744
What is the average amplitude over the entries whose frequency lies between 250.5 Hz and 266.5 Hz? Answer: 23.8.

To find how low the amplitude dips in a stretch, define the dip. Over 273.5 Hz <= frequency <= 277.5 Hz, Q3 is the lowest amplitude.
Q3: 22.58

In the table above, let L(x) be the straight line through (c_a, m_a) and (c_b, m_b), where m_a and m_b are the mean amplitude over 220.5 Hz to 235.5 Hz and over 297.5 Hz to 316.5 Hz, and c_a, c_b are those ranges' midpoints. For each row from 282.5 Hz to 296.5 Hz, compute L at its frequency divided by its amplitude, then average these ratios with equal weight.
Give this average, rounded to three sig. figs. 1.04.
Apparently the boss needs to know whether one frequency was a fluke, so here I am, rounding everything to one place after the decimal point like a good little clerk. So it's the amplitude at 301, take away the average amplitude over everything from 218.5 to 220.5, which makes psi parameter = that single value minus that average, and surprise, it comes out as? -1.8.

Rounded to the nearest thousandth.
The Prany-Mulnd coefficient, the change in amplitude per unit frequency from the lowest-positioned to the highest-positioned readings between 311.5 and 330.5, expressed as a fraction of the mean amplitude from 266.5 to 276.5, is 0.002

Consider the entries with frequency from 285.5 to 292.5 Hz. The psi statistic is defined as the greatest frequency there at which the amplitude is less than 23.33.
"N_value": 292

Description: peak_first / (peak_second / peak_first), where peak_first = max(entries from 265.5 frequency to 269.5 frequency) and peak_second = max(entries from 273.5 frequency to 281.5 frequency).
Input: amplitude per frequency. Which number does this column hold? 24.6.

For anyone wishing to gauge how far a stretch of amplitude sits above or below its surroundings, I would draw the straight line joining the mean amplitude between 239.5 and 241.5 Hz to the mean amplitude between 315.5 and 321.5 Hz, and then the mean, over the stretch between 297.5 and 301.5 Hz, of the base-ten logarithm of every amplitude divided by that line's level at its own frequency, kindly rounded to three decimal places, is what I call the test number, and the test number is -0.017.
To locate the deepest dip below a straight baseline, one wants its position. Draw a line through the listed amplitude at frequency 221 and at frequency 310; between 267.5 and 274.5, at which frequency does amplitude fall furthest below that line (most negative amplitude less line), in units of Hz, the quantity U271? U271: 268 Hz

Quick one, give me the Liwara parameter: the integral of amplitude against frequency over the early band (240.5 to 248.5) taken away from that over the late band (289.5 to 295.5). -65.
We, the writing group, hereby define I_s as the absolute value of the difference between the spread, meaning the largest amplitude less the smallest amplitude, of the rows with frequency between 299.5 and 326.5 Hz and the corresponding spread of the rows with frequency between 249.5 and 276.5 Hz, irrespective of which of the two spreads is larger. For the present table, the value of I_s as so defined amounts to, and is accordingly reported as 0.63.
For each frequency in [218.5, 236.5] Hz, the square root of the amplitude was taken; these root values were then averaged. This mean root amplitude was 4.92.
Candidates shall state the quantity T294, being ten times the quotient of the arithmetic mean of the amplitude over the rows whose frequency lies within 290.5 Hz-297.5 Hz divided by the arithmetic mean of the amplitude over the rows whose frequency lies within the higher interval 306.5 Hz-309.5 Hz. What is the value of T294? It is 9.6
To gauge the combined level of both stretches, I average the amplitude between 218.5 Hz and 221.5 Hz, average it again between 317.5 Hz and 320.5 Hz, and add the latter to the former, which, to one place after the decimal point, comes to 47.1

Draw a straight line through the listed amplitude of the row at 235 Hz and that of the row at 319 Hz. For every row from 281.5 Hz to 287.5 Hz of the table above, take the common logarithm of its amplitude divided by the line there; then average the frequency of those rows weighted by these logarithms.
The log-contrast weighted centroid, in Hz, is 285.1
